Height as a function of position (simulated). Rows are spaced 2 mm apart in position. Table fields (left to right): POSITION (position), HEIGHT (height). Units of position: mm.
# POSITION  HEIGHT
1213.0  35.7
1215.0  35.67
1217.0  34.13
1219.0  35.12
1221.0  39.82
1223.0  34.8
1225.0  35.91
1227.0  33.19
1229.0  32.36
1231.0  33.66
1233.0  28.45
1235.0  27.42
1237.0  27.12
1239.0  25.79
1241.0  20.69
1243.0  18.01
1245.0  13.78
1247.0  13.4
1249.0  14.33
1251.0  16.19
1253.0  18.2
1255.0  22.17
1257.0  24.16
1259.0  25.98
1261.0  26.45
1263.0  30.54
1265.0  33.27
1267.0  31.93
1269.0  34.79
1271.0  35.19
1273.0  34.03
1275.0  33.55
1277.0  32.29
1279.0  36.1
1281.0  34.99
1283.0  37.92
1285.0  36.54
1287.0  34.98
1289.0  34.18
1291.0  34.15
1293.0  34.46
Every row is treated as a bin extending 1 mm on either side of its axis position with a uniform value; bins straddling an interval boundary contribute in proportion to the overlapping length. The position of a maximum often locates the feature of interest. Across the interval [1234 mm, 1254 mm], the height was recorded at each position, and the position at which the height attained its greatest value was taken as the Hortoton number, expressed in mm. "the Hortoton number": 1235.0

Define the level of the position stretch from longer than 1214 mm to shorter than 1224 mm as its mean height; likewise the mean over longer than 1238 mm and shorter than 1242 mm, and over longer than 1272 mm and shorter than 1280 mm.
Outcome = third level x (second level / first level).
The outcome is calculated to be 22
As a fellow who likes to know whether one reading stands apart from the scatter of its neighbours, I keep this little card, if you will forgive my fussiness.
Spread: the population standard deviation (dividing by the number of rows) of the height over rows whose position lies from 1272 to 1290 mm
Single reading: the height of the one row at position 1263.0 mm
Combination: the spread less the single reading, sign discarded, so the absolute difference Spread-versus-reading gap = 28.9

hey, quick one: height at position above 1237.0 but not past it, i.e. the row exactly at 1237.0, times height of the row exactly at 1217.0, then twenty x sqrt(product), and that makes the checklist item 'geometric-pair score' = 608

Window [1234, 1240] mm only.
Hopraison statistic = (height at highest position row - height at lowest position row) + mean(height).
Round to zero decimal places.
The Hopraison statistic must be 25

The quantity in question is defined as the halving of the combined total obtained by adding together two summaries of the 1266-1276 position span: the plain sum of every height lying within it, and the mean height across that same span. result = 102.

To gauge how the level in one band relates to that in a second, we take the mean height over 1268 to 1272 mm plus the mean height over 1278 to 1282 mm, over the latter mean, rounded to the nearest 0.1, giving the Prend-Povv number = 2.0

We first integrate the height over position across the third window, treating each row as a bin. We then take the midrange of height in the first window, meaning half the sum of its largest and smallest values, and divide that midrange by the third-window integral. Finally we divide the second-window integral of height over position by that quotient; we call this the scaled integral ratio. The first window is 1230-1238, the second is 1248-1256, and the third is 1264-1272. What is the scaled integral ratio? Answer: 1261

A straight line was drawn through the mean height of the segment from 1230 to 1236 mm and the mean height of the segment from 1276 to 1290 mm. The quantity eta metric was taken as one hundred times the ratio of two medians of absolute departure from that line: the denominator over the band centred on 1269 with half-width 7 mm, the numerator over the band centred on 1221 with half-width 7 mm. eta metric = 661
